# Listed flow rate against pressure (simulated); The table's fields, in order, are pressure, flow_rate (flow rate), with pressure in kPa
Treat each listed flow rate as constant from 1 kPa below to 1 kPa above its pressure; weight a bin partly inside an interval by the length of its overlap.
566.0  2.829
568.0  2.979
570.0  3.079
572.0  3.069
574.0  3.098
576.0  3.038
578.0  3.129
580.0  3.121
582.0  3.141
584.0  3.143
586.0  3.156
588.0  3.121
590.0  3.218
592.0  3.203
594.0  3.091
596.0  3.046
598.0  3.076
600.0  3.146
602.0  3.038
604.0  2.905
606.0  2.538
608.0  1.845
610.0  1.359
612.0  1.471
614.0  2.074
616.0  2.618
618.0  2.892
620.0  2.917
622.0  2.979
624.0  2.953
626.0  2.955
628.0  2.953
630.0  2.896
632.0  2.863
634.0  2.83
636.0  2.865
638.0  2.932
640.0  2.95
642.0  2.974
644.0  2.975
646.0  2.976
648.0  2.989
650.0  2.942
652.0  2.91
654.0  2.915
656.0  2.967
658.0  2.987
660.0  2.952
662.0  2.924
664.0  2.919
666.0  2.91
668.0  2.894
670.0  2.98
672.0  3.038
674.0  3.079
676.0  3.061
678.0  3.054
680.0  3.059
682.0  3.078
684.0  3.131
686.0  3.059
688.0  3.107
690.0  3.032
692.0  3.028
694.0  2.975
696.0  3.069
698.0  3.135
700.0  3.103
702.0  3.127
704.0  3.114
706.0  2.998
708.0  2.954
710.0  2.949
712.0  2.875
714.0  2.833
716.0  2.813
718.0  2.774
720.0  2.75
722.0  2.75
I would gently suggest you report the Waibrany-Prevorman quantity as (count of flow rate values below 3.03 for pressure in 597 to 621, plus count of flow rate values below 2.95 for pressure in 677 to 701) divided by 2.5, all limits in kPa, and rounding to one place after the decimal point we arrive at 3.6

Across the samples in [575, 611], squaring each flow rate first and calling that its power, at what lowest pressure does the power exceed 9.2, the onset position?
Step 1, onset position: 576.0 kPa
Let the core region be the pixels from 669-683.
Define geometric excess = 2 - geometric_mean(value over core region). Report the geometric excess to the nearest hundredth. -1.05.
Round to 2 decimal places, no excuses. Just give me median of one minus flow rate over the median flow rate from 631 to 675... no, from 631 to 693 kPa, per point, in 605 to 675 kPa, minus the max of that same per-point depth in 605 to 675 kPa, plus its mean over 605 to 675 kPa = -0.46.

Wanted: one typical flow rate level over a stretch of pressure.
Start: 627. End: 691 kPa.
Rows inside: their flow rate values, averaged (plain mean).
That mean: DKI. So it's 2.98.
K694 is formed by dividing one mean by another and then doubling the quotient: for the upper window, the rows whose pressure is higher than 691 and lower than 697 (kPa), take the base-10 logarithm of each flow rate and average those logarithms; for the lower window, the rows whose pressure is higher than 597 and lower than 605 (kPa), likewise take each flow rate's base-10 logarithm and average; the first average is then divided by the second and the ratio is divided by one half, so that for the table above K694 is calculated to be 1.99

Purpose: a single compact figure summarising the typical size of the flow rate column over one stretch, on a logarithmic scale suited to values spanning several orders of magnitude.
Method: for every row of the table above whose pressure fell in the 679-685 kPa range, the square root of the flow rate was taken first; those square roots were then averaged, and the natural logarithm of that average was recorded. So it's 0.564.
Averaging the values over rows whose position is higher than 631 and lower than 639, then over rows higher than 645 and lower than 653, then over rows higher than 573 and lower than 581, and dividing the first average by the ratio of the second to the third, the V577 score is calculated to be 3.01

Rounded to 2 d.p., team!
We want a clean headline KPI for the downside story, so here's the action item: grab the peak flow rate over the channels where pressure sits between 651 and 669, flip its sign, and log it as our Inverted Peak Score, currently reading -2.99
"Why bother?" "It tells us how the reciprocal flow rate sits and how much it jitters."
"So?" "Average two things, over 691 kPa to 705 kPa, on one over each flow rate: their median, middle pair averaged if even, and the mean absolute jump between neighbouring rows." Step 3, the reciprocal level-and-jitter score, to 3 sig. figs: 0.164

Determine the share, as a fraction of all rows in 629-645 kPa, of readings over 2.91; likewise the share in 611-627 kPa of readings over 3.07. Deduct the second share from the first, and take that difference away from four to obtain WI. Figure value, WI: 3.5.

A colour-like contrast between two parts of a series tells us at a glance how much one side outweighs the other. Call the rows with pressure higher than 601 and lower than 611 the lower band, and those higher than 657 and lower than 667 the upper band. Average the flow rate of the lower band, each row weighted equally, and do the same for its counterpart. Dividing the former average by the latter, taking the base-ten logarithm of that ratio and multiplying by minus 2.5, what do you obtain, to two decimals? 0.25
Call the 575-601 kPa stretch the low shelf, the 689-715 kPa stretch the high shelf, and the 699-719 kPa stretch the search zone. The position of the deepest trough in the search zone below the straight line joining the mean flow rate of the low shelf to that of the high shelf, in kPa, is 718.0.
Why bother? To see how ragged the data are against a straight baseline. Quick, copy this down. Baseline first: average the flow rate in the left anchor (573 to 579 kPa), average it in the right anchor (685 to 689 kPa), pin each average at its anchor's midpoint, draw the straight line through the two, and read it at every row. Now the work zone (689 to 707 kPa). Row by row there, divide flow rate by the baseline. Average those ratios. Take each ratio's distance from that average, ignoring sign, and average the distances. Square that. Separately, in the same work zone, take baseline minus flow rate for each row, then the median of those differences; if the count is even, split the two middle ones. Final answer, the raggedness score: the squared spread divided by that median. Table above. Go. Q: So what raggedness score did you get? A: 0.020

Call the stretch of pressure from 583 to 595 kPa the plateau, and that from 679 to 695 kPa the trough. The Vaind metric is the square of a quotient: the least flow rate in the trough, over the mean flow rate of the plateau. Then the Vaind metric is 0.89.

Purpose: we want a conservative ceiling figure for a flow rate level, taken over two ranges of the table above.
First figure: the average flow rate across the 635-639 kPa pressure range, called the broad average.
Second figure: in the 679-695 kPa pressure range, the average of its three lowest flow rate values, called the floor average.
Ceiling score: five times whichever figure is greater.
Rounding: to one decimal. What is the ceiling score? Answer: 15.1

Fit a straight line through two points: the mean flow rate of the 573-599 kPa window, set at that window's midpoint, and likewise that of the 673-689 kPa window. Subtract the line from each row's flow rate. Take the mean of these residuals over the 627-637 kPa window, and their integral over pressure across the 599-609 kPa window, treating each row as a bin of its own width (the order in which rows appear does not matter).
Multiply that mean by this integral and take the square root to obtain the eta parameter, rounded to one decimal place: 1.0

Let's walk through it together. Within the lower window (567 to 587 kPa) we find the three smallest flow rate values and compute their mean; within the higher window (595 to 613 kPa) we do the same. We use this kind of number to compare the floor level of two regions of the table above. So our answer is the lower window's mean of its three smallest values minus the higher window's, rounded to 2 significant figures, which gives 1.5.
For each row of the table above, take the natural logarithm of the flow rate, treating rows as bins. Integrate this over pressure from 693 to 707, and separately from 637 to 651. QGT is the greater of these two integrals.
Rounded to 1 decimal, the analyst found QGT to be 15.7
